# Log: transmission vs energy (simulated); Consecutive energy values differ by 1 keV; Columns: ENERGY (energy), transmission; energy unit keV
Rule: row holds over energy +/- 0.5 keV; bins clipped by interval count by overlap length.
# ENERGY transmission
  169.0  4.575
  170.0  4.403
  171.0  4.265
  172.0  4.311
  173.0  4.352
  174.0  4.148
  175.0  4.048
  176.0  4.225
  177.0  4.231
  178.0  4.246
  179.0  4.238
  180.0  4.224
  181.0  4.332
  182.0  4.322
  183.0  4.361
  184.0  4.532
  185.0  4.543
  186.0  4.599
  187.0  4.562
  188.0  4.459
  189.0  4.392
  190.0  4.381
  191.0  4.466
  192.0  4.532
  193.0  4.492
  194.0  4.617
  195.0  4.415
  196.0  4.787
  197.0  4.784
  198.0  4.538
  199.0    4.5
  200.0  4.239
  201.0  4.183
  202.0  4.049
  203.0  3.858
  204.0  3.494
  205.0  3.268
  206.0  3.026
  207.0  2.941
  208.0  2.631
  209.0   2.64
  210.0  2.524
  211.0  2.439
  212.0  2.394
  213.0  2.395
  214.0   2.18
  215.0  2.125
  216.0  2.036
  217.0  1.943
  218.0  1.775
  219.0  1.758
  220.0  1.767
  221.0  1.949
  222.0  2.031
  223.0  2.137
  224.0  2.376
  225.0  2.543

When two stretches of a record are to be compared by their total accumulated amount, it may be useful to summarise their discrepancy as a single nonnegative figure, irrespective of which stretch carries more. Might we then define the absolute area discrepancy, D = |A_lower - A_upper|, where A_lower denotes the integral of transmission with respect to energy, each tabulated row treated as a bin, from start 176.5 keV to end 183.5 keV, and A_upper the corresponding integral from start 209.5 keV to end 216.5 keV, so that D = 13.9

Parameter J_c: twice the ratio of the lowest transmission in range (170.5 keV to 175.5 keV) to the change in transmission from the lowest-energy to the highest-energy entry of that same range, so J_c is -37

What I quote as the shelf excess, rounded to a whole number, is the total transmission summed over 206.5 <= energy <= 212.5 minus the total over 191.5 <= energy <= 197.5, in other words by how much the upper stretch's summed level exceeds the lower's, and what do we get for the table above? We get -12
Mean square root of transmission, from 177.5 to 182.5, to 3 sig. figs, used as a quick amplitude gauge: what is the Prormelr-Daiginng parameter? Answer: 2.07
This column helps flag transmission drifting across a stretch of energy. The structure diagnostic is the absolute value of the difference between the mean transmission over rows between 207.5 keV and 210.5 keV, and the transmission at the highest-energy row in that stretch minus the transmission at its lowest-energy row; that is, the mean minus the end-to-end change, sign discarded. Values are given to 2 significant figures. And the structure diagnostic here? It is 2.7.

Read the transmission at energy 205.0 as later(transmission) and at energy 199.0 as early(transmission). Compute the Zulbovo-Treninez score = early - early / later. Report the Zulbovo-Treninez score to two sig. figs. 3.1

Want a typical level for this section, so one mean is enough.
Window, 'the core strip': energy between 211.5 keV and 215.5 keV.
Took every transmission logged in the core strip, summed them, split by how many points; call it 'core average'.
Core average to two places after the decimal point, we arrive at 2.27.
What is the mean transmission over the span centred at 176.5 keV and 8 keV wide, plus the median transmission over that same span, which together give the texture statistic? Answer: 8.4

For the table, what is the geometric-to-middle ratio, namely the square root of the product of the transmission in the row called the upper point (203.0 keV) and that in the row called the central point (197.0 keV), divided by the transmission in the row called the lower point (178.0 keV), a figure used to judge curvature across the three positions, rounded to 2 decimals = 1.01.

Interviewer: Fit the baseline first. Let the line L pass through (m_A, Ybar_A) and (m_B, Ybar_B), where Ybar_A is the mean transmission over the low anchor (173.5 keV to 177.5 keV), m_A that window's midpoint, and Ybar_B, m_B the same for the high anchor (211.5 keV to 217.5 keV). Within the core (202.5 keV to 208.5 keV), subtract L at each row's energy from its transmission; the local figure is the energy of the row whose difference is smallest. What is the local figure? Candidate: 208.0 keV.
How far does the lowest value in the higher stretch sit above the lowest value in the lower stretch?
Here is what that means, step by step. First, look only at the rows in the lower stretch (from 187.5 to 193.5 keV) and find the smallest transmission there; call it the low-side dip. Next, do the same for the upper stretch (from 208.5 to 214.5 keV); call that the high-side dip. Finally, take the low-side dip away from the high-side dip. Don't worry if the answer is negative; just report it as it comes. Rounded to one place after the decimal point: -2.2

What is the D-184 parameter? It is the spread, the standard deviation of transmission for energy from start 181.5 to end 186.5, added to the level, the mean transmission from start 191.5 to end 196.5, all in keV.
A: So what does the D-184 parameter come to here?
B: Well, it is 4.7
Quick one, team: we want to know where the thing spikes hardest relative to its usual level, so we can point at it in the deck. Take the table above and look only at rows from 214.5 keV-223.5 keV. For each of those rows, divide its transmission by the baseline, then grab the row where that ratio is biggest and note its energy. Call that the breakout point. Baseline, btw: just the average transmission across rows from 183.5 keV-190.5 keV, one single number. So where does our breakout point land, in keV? 223.0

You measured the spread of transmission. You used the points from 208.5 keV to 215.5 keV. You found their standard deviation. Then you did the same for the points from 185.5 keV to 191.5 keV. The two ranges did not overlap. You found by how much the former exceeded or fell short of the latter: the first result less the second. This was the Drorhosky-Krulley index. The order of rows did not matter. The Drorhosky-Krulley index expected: 0.09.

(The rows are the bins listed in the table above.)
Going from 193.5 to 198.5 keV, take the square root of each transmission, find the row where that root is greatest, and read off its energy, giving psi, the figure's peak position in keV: 196.0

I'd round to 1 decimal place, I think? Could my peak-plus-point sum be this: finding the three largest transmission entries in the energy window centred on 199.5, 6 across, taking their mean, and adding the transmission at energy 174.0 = 8.8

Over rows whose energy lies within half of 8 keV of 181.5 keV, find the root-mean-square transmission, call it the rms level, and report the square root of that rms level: 2.09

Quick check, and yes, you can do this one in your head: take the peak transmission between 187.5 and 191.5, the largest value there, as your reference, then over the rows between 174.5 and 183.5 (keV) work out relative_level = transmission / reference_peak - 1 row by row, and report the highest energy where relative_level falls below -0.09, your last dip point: 175.0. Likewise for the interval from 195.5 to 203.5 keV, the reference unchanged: 203.0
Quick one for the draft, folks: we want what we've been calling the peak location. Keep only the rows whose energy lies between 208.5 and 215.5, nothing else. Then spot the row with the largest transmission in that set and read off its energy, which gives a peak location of 209.0 keV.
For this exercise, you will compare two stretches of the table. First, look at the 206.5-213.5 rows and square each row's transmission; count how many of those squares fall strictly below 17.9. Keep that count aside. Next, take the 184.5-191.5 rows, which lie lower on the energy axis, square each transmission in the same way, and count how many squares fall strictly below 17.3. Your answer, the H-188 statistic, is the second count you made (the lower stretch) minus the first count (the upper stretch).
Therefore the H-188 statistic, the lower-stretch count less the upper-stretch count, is -7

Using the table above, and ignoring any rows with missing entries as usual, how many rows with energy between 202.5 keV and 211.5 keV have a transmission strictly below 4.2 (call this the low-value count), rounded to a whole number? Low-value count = 9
